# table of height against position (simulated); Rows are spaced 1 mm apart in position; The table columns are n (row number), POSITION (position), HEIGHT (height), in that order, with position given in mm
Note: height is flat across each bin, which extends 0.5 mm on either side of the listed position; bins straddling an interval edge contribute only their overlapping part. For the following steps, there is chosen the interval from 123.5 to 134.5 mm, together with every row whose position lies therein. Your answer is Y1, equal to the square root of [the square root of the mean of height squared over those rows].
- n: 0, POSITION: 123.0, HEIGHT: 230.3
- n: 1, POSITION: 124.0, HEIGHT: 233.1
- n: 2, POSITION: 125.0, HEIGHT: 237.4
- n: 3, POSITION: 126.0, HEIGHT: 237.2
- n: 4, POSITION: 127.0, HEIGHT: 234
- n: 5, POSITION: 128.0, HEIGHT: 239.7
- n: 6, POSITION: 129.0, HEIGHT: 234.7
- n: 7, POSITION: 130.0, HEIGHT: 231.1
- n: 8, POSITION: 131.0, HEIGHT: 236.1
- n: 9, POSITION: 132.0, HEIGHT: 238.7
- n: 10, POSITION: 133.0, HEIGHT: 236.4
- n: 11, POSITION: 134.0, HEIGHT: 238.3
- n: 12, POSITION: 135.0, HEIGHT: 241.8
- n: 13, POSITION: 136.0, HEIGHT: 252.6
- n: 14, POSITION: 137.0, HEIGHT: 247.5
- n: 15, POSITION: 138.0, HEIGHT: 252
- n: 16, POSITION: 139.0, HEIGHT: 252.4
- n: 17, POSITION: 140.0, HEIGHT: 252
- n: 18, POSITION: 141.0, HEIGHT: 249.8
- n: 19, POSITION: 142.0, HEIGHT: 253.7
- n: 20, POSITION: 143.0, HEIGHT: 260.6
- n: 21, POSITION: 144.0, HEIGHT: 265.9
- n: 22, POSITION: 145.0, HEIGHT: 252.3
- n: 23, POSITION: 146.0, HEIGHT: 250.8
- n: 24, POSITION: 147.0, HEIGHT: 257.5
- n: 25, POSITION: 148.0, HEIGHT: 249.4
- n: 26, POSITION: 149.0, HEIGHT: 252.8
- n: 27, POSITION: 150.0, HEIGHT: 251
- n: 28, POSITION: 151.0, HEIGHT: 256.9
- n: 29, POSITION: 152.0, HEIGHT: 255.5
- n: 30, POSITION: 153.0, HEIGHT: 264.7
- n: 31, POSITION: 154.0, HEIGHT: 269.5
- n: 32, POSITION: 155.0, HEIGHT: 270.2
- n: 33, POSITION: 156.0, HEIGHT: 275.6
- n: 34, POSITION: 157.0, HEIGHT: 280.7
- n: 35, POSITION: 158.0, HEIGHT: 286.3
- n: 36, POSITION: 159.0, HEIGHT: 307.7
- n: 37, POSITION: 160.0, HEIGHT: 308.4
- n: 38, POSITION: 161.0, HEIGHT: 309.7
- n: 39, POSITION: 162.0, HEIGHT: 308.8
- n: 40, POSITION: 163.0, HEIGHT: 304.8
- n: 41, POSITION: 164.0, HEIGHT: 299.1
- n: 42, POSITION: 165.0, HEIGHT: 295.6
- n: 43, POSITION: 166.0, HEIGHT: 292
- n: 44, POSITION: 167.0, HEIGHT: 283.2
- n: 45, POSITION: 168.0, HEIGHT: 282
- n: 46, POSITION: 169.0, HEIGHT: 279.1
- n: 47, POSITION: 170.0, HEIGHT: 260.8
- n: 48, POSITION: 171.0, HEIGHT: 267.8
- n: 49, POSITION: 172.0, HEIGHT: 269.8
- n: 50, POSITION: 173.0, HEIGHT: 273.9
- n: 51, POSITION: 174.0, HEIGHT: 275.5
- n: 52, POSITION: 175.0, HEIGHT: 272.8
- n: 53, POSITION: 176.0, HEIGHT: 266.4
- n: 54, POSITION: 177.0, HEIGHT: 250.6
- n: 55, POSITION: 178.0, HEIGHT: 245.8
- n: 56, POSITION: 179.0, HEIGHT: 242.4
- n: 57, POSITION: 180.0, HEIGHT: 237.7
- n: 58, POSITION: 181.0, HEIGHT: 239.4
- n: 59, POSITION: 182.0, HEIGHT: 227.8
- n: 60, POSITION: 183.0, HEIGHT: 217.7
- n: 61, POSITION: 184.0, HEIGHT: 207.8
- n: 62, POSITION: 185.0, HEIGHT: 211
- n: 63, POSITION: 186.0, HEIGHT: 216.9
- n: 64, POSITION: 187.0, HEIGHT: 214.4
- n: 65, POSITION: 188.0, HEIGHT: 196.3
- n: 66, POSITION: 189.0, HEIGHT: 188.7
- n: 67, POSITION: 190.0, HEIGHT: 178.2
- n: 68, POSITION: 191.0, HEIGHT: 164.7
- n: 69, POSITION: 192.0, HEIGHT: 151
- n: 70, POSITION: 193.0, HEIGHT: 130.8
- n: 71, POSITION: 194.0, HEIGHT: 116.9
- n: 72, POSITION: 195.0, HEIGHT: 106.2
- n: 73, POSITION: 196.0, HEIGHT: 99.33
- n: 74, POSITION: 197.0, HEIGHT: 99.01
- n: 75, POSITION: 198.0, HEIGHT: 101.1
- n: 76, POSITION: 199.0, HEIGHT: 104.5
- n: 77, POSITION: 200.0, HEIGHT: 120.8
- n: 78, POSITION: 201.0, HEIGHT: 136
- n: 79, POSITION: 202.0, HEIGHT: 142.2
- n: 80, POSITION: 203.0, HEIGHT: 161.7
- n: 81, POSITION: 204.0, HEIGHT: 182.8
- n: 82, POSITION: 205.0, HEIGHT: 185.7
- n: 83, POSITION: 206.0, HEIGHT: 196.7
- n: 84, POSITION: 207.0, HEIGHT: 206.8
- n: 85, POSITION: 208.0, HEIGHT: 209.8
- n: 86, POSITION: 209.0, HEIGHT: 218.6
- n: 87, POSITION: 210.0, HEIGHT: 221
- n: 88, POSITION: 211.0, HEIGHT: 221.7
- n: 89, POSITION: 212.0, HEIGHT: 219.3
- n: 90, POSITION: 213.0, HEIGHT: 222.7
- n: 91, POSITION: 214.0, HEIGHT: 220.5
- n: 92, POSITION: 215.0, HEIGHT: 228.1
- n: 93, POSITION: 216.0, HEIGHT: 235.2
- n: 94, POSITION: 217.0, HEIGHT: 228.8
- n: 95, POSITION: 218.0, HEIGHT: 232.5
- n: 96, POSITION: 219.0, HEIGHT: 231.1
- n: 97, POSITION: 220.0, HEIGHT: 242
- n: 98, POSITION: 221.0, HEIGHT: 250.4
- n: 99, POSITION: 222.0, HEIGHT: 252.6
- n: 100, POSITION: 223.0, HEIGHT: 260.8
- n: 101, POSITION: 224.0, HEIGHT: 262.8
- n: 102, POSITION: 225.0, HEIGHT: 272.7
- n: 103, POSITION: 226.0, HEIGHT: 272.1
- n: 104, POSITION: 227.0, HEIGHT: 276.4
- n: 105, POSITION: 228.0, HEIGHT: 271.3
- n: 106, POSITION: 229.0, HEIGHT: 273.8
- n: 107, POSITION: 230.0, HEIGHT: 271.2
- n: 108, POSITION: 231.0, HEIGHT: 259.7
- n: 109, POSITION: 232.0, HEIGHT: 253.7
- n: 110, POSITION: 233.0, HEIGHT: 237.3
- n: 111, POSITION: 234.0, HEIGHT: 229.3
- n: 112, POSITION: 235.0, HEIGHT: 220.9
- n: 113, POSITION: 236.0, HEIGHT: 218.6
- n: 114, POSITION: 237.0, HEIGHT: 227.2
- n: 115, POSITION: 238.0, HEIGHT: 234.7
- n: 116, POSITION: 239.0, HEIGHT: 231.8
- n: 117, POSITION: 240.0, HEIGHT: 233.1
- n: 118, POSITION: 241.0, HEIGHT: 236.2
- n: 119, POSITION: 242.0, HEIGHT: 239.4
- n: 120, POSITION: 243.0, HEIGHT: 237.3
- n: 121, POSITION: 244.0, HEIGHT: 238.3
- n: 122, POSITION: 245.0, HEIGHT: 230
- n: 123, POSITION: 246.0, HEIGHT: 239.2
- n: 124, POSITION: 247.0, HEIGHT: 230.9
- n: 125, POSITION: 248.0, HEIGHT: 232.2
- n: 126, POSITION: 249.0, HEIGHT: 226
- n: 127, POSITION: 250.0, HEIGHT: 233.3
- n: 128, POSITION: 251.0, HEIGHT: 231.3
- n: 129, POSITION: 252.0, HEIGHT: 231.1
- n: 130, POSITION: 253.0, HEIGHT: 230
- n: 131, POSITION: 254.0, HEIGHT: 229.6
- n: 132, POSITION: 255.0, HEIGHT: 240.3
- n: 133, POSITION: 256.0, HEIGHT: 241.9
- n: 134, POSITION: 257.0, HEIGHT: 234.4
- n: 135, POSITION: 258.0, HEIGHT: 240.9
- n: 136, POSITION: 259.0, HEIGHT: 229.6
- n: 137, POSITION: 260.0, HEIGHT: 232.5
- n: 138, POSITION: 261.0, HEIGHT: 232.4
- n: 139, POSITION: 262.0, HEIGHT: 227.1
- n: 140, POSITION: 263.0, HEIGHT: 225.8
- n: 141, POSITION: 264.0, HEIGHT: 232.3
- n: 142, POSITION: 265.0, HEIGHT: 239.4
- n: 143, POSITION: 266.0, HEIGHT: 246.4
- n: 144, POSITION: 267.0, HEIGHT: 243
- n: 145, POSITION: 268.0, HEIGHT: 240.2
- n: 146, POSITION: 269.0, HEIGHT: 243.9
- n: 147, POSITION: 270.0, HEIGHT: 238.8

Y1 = 15.4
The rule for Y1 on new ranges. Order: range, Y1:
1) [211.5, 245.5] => 15.6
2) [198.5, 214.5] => 13.8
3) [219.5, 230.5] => 16.3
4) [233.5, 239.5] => 15.1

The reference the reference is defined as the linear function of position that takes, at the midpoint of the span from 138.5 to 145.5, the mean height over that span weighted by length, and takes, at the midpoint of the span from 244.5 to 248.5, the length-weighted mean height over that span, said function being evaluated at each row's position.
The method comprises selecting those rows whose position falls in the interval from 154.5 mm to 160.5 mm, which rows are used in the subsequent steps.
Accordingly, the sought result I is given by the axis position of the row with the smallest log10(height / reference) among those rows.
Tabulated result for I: 155.0 mm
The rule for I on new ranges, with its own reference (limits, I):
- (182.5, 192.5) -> 192.0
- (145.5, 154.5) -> 148.0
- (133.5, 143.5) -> 134.0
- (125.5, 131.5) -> 130.0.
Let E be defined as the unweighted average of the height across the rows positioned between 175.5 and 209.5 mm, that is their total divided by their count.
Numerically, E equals 182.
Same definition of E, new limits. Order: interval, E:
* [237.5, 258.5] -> 234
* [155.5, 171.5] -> 290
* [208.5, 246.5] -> 241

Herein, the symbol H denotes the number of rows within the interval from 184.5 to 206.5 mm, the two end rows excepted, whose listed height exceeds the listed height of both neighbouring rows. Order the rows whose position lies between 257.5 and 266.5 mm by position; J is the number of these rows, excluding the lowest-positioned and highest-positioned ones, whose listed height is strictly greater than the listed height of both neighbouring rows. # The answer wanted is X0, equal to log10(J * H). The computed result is 0.0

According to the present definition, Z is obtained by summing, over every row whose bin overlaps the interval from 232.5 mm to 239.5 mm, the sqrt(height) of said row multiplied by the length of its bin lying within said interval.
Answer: 106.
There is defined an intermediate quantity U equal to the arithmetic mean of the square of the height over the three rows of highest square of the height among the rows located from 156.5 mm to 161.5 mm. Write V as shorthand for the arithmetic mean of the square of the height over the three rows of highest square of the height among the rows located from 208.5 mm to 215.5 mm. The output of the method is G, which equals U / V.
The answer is 1.9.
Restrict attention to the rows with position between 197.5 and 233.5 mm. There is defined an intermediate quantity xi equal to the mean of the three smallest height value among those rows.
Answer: 109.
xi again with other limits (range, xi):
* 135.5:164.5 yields 249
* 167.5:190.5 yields 188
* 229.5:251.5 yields 222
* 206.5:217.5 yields 212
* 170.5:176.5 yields 268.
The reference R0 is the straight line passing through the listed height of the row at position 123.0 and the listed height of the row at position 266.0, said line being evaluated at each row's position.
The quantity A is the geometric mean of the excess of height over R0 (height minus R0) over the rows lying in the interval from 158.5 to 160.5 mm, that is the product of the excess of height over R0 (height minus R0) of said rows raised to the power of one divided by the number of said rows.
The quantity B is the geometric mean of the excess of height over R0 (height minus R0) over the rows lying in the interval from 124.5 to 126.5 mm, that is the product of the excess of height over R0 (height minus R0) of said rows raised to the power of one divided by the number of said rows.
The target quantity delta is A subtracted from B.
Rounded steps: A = 74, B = 7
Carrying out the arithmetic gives -67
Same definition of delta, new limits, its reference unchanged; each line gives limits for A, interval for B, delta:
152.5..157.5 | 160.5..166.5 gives 29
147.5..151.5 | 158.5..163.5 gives 54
